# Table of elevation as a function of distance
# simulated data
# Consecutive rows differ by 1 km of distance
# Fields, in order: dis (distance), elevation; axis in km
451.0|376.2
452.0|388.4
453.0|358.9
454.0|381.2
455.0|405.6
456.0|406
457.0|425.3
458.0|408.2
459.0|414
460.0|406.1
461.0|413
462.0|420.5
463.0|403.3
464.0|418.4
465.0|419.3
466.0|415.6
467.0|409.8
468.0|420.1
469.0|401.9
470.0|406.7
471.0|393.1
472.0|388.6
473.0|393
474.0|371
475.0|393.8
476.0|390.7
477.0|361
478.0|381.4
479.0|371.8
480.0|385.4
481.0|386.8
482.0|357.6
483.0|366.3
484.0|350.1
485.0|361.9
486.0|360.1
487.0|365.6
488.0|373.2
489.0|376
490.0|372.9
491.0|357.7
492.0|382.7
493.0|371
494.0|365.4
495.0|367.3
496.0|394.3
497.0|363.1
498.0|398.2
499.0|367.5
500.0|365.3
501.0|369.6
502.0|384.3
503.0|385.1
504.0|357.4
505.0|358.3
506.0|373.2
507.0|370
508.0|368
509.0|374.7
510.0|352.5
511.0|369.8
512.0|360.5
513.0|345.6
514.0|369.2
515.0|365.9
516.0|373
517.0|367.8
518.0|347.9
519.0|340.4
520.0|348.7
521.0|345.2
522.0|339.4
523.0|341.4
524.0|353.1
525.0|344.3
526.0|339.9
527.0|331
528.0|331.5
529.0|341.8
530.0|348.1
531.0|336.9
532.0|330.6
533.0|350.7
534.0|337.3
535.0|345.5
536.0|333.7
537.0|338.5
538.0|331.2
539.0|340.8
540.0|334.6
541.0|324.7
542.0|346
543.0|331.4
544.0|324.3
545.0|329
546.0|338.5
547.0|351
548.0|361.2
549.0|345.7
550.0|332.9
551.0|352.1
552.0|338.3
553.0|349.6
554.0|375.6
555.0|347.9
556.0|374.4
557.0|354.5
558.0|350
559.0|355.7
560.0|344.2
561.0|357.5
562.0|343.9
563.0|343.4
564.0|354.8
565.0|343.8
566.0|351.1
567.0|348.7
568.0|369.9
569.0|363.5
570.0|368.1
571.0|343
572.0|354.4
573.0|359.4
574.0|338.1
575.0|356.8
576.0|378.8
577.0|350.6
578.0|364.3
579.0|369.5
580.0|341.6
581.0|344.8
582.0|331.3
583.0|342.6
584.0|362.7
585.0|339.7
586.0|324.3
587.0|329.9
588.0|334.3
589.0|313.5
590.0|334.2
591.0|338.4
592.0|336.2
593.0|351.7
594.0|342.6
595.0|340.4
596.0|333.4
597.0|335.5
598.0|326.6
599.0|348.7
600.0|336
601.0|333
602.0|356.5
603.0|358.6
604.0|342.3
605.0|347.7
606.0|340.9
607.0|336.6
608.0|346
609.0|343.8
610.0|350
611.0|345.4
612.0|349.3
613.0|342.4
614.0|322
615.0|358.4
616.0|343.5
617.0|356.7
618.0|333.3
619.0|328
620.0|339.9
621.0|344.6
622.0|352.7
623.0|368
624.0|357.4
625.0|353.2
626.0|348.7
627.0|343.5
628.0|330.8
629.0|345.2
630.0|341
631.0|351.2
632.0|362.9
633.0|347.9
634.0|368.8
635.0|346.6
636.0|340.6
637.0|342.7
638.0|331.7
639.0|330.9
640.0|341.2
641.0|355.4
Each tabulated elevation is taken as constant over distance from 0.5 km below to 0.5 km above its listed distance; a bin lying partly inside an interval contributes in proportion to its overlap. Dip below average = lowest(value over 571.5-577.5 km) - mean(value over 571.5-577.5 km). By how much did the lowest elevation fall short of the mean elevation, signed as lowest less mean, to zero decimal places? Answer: -18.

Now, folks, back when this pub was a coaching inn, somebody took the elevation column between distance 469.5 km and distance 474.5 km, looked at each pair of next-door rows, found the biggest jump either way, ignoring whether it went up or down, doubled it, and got 44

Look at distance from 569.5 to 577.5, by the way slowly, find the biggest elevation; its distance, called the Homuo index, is 576.0 km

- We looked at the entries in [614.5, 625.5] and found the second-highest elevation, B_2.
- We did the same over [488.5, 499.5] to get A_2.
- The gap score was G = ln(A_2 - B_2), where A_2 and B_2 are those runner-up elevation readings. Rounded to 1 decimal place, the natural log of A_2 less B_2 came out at 3.6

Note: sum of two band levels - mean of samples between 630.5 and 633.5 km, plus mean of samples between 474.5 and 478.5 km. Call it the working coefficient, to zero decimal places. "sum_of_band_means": 736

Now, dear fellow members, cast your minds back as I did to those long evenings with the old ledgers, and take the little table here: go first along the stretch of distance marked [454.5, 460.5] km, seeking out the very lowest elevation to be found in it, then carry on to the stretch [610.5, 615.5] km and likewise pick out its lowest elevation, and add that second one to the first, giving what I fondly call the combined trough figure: 728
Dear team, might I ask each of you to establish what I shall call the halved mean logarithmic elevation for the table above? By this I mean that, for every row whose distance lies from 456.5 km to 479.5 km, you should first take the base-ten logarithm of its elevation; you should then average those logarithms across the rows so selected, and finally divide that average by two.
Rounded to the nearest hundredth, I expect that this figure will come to 1.30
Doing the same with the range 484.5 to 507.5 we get 1.28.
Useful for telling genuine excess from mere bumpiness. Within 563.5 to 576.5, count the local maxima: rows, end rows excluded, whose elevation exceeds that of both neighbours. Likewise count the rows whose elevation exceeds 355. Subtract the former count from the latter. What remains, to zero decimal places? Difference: 2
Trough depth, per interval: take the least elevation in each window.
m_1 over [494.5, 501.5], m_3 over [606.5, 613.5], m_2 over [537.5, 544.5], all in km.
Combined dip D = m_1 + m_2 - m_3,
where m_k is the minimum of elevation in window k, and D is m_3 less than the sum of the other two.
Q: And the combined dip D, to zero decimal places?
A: 351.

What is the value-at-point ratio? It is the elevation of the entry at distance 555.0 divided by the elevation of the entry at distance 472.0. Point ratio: 0.90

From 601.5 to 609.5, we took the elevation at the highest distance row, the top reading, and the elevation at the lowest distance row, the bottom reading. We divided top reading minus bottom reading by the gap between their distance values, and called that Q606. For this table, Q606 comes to -1.81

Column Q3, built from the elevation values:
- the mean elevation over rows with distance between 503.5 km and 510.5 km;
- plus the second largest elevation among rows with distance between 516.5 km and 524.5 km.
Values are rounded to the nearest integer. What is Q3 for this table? 718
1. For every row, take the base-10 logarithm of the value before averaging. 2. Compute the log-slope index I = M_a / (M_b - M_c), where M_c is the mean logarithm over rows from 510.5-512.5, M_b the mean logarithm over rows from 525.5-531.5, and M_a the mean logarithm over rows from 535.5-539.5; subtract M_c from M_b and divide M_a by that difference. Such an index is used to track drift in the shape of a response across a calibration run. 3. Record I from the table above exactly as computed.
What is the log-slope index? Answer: -76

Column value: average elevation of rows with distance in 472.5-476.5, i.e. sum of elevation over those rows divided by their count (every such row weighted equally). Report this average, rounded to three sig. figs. 387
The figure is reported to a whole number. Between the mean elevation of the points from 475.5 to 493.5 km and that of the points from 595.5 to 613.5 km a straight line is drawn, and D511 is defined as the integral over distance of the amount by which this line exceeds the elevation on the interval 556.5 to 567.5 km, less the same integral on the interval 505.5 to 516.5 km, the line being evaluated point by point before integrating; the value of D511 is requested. 45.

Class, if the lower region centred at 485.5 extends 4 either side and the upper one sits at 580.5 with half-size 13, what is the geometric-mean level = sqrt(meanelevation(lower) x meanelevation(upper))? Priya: 356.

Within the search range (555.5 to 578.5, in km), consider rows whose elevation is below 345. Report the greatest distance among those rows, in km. 574.0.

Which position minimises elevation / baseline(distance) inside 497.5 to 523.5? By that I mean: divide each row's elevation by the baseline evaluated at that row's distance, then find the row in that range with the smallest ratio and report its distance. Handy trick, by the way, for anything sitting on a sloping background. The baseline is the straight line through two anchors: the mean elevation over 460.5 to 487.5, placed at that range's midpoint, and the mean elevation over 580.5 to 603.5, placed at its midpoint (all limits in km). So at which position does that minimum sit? 519.0 km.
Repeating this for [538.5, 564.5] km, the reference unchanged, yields 541.0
